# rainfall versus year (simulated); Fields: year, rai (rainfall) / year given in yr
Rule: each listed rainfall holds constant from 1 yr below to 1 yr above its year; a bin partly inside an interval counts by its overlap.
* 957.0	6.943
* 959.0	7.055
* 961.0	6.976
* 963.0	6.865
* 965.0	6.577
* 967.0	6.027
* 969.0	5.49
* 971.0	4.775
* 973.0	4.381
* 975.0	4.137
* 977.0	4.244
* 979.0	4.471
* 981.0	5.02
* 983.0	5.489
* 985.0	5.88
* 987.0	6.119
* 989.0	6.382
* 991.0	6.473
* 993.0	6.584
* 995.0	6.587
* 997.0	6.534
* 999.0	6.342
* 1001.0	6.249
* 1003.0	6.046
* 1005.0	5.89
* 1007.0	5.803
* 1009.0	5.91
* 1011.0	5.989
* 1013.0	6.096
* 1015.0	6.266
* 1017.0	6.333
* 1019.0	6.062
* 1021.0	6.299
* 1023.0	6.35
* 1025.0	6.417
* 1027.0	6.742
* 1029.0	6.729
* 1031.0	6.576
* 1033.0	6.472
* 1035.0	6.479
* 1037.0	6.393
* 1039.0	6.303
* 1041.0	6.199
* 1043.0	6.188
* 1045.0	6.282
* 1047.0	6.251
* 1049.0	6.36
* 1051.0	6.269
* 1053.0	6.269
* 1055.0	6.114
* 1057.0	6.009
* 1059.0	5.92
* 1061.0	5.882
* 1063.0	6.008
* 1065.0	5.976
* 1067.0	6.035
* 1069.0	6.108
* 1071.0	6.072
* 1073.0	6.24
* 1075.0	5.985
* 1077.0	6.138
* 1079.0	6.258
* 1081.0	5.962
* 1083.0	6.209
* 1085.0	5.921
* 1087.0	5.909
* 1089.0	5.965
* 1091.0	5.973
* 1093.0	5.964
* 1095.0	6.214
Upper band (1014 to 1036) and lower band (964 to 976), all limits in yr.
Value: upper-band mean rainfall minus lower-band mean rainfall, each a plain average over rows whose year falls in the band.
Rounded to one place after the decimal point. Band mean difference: 1.2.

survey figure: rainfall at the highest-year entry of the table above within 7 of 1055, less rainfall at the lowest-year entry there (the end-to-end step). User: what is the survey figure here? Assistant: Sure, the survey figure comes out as -0.5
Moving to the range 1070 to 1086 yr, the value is -0.2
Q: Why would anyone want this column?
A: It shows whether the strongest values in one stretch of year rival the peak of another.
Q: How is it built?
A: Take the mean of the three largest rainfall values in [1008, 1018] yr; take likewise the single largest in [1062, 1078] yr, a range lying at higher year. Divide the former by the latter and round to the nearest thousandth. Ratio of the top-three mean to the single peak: 0.999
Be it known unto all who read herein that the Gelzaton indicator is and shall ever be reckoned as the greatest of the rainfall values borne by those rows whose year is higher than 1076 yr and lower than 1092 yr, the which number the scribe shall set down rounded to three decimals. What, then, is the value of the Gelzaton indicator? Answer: 6.258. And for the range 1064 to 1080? 6.258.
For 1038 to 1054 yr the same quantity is 6.360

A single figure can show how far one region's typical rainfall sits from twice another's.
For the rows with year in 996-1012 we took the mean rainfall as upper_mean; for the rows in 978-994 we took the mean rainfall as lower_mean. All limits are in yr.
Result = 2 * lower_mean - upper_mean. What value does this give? 5.5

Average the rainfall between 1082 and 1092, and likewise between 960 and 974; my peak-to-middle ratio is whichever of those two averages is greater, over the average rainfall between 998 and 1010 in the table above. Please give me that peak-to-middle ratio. 0.99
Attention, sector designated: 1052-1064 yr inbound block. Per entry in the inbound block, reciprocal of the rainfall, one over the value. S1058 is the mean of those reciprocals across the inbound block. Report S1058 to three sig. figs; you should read 0.166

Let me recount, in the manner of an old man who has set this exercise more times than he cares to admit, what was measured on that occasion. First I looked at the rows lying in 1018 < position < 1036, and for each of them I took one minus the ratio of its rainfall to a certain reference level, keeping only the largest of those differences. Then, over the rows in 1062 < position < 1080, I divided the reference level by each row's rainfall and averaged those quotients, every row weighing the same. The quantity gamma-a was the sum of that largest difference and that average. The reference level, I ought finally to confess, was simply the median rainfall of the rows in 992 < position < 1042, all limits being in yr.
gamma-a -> 1.08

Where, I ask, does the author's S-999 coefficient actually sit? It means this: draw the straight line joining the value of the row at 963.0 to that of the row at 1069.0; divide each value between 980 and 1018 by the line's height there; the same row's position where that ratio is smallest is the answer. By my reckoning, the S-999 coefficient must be 981.0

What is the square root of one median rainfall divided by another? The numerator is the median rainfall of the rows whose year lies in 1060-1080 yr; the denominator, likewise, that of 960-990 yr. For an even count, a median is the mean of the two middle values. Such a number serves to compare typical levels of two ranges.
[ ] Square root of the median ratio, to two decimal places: 1.05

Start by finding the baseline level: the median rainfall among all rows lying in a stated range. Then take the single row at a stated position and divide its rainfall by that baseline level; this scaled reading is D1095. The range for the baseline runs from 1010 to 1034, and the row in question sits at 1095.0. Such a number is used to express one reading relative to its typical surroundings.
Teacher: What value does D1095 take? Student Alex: 0.98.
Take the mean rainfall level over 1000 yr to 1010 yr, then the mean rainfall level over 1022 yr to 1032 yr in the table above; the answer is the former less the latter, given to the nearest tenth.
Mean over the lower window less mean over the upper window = -0.6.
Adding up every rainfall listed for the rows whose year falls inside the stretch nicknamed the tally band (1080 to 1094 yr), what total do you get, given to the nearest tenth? 41.9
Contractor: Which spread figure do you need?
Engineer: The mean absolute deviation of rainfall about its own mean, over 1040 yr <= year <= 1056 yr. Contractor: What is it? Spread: 0.06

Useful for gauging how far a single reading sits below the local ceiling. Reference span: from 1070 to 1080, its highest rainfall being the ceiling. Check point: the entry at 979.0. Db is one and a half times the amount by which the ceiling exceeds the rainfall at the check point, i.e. 2.7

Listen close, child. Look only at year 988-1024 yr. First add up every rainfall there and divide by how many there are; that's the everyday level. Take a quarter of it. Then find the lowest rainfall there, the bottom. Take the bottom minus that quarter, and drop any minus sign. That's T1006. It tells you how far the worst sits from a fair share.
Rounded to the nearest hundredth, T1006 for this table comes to 4.24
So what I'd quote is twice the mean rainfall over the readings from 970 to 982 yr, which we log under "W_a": 9.0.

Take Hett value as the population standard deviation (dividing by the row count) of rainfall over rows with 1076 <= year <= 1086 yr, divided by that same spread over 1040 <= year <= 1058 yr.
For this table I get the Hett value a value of 1.4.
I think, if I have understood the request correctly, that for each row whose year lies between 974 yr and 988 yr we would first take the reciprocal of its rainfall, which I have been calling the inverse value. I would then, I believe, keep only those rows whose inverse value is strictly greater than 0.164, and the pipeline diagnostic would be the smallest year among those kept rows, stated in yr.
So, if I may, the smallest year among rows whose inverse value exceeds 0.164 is 975.0 yr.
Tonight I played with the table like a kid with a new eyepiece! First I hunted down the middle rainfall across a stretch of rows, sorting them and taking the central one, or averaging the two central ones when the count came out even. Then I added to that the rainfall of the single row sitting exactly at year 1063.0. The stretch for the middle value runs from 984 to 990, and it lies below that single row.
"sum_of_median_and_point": 12.1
